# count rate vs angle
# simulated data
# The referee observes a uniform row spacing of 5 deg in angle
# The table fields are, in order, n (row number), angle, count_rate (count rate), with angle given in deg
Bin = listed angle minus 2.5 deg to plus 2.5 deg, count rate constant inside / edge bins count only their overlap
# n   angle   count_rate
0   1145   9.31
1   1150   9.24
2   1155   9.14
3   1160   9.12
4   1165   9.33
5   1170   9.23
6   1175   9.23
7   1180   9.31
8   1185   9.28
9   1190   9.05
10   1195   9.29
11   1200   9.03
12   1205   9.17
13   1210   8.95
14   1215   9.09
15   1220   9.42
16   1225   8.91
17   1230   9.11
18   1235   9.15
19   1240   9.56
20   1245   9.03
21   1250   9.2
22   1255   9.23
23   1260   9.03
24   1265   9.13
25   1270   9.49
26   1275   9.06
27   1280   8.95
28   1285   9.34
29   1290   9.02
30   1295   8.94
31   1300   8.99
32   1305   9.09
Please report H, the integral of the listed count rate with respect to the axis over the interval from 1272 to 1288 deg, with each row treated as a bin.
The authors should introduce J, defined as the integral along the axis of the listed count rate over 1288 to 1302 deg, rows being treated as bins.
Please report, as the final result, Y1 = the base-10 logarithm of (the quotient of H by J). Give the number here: 0.065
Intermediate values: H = 146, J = 126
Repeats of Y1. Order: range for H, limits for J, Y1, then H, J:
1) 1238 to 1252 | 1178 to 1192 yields 0.002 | 130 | 129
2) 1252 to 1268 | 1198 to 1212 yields 0.062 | 146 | 127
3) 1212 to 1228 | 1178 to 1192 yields 0.054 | 146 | 129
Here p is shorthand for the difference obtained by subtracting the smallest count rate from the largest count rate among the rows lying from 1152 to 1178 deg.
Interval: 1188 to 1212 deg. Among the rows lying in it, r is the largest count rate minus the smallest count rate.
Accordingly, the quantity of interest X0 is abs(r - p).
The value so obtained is 0.13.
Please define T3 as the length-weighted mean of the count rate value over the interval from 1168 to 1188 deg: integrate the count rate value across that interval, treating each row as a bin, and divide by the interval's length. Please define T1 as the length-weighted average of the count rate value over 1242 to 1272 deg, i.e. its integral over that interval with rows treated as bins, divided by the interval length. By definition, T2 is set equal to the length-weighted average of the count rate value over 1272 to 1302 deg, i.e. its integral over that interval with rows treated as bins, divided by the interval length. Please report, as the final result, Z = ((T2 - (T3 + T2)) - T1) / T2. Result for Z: -2.04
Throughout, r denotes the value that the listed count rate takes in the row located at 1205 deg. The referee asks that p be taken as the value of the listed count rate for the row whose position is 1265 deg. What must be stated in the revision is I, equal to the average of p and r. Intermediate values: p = 9.13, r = 9.17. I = 9.15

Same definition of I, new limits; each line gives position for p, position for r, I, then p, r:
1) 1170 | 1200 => 9.13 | 9.23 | 9.03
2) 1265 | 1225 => 9.02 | 9.13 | 8.91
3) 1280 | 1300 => 8.97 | 8.95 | 8.99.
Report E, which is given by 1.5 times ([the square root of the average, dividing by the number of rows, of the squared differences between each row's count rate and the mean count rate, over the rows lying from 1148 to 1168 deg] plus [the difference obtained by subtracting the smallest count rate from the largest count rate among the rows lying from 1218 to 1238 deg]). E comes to 0.89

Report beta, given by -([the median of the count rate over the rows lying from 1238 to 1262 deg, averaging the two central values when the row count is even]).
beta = -9.20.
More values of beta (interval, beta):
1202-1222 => -9.13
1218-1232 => -9.11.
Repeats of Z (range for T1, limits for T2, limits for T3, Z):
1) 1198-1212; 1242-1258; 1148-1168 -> -1.99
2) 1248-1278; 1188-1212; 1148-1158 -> -2.02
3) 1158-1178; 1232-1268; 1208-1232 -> -1.99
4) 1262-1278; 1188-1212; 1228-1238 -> -2.02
